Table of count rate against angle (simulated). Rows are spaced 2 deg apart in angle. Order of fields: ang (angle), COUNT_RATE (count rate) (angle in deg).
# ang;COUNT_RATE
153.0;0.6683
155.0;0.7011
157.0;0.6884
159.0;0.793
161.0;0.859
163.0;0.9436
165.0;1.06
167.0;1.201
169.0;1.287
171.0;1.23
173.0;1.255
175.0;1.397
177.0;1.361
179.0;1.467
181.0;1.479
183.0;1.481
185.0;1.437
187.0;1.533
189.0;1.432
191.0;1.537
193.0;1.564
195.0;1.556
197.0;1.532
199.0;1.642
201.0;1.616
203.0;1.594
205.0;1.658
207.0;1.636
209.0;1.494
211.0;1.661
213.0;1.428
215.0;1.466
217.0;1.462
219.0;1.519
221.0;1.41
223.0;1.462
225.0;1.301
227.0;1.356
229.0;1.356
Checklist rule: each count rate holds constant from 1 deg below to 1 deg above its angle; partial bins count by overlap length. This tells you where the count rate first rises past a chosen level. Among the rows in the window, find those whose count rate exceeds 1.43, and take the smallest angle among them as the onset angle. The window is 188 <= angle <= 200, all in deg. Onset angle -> 189.0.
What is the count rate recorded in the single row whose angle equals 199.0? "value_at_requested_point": 1.642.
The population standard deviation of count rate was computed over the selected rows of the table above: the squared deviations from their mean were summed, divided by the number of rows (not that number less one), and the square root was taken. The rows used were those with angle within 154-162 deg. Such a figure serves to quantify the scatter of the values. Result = 0.07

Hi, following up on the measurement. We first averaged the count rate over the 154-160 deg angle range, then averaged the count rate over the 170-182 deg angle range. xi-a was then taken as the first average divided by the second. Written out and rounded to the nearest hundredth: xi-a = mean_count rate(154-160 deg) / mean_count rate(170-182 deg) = 0.53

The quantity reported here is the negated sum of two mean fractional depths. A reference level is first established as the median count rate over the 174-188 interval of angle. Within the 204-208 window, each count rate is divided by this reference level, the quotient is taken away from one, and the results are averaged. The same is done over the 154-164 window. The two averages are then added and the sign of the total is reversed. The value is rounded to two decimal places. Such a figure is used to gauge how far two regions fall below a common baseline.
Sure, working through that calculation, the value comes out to -0.33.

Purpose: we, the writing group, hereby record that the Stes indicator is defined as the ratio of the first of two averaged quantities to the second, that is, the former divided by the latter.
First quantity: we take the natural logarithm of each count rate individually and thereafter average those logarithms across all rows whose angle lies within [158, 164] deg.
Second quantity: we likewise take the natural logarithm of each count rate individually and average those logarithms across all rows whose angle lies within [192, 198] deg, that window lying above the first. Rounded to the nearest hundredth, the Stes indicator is -0.34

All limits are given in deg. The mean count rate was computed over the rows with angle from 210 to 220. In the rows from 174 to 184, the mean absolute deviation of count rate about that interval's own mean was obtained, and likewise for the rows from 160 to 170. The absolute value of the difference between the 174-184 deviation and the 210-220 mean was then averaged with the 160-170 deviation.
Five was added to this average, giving 5.80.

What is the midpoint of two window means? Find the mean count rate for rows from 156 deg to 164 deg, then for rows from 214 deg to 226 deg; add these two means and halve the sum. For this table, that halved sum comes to 1.13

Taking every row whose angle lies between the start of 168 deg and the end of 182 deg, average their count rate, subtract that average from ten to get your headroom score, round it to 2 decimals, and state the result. 8.65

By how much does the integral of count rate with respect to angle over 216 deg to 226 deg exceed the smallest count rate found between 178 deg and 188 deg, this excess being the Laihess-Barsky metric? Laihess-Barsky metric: 12.9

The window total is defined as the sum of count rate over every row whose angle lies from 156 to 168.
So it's 5.5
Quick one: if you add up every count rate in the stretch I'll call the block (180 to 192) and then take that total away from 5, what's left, -3.9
